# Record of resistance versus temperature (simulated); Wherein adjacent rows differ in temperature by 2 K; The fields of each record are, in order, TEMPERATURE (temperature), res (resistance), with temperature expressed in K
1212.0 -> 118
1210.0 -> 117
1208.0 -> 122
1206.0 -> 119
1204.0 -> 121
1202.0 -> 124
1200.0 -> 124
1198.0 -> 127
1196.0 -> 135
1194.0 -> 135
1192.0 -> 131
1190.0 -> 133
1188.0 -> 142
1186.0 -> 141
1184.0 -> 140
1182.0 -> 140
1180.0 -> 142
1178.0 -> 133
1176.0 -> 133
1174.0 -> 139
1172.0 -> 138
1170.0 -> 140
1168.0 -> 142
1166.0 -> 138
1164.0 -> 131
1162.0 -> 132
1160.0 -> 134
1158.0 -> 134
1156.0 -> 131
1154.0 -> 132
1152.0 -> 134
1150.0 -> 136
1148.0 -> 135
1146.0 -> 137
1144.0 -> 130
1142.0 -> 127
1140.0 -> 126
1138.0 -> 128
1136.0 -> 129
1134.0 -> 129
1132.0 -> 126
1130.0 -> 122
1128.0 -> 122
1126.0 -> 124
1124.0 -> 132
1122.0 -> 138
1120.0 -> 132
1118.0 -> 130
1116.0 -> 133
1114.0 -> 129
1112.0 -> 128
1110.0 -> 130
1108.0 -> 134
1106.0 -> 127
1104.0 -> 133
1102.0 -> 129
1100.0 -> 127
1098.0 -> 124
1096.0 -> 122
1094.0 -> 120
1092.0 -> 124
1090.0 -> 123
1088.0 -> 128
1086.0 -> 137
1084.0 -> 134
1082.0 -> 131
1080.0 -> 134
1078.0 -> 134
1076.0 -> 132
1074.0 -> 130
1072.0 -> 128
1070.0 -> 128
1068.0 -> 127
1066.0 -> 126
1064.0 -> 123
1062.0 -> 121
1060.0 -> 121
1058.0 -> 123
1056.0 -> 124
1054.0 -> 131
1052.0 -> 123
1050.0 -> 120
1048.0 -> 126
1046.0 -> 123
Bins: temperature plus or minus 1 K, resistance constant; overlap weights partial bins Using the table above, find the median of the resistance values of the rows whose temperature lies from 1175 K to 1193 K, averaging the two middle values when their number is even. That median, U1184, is 140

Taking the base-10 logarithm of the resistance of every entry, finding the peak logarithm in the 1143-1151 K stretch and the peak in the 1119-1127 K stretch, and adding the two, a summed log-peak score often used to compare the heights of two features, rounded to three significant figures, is 4.28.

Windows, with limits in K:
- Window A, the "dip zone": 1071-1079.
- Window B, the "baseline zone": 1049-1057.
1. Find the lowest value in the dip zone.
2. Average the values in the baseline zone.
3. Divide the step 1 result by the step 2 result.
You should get 1.028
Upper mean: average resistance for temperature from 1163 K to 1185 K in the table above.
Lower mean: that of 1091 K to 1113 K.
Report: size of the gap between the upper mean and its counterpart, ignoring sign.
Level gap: 11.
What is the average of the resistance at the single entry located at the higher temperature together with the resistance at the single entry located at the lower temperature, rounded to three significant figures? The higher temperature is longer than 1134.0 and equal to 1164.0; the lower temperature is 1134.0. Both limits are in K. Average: 130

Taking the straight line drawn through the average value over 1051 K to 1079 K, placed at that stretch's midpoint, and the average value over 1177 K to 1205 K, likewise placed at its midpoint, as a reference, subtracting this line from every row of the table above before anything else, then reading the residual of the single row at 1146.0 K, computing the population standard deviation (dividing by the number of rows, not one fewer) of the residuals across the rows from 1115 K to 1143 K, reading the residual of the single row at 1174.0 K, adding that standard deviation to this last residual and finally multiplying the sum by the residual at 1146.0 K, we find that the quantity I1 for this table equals 67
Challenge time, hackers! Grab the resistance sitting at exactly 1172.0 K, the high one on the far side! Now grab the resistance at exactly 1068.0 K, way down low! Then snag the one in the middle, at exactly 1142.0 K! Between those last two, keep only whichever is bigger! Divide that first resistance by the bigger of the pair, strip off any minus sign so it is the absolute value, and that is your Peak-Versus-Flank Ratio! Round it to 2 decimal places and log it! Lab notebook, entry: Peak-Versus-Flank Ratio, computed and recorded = 1.09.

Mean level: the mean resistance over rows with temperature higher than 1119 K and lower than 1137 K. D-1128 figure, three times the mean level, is 385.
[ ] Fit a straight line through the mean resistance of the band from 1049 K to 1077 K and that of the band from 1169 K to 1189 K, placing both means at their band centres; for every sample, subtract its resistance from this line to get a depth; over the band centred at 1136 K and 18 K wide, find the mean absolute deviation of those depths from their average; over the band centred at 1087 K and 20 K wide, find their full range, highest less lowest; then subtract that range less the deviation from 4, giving -11.95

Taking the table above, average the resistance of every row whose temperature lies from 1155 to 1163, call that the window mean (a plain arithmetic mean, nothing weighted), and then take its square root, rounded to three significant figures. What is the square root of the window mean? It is 11.5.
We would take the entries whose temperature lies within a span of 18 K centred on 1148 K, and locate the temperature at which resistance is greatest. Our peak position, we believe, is 1146.0 K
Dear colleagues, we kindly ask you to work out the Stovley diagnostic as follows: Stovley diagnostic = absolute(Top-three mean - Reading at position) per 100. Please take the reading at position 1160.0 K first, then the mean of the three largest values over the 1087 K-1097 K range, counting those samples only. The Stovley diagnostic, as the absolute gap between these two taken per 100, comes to 0.090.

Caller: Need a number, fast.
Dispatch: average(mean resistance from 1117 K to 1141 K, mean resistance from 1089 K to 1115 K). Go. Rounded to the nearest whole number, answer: 128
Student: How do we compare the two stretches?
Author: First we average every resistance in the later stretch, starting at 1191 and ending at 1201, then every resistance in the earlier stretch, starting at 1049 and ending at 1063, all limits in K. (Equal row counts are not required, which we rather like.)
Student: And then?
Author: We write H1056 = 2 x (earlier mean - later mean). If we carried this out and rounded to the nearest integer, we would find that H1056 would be -14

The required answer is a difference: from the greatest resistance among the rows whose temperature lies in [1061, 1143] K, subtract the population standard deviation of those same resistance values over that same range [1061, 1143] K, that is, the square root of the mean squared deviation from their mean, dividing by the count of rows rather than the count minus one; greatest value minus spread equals 134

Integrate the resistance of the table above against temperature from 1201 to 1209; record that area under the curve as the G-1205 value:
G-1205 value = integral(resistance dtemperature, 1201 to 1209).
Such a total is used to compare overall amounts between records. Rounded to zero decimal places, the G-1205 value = 972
